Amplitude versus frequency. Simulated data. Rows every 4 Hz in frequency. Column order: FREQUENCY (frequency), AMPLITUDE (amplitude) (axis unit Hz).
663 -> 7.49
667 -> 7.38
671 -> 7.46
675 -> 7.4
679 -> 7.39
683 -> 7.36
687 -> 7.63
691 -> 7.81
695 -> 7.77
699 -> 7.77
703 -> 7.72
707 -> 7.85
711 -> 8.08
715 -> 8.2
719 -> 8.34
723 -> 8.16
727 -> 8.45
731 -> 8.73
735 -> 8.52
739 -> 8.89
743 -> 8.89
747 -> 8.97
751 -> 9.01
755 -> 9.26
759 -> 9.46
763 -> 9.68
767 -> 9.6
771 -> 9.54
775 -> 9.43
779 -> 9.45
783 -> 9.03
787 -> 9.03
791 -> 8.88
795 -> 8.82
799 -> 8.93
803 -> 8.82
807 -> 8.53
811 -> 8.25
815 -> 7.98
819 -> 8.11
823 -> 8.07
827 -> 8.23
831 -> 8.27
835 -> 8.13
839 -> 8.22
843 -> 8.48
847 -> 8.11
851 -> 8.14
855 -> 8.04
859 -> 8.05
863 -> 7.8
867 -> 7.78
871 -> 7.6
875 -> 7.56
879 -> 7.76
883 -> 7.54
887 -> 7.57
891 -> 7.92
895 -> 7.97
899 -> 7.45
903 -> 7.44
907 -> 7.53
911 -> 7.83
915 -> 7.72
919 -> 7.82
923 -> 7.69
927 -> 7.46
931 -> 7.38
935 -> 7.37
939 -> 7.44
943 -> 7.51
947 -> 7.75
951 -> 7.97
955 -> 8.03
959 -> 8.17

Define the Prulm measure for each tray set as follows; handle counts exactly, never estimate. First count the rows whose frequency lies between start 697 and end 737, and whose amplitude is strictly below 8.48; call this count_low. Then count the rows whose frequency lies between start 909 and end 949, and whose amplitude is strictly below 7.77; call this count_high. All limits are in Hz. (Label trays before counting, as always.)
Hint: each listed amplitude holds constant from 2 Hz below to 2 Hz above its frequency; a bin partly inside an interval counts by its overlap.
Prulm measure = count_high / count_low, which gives 1.0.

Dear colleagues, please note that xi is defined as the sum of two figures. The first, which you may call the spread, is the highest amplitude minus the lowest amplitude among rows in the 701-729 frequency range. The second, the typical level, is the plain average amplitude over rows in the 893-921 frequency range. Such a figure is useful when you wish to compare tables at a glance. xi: 8.41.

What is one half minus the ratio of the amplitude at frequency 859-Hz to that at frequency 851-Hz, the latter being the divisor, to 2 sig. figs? -0.49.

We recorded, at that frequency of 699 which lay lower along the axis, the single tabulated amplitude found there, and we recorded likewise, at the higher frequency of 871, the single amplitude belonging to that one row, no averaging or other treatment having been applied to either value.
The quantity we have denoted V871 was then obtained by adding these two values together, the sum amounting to 15.4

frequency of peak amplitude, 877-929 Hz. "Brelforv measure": 895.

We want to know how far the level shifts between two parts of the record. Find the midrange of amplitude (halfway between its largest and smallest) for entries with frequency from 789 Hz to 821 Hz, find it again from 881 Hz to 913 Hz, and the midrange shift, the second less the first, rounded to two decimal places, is -0.75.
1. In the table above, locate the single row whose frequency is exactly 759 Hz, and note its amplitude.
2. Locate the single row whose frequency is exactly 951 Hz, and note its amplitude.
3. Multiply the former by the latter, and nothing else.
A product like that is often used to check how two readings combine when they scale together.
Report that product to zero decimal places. 75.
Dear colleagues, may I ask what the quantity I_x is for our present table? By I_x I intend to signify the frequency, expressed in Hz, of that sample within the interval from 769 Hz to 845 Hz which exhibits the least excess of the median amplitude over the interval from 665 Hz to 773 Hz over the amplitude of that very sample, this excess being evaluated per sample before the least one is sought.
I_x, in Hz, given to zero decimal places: 771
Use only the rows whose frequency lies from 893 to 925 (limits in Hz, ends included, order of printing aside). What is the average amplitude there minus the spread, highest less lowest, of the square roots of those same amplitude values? 7.59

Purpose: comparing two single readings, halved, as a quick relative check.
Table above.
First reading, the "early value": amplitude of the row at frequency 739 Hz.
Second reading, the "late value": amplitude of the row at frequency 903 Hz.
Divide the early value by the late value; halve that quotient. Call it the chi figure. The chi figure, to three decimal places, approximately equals 0.597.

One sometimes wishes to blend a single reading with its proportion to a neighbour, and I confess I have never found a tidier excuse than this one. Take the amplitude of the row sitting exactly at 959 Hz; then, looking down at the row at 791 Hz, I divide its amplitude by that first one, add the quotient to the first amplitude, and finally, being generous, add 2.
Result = 11.3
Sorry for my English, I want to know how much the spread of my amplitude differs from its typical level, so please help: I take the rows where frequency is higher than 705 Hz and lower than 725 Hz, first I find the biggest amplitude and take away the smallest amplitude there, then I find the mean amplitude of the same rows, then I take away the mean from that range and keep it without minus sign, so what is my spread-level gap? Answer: 7.64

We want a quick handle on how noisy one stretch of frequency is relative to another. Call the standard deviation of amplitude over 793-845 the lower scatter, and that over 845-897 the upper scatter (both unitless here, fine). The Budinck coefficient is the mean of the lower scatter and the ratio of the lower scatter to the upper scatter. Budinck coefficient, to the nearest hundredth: 0.87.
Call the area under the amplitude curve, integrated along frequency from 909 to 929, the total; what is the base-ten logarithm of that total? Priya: 2.19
